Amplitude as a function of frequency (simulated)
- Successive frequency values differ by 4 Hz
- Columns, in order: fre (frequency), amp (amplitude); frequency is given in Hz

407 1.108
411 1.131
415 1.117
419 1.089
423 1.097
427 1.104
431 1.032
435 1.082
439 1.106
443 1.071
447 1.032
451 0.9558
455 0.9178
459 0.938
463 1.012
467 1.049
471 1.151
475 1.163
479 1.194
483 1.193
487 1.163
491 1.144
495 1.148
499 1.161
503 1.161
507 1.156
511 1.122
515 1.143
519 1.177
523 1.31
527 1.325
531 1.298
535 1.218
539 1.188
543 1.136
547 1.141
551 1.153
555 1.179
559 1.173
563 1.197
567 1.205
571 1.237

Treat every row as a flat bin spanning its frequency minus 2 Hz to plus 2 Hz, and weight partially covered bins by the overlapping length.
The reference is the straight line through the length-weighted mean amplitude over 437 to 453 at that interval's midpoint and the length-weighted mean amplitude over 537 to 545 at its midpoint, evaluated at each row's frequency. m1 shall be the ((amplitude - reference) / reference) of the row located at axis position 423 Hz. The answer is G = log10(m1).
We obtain -1.1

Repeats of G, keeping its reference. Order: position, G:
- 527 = -0.8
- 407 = -0.9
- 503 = -1.4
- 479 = -1.0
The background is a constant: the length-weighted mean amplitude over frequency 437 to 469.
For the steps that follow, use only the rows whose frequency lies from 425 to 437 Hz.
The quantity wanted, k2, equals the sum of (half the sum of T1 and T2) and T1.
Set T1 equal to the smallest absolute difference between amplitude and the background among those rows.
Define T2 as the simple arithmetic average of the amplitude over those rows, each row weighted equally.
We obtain 0.57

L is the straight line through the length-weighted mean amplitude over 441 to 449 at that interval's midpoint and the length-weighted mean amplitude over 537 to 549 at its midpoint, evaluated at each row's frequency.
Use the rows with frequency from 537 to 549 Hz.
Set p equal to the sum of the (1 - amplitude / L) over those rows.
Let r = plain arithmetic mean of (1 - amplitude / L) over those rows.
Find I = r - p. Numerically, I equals 0.00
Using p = 0.00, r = 0.000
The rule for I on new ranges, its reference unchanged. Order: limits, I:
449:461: -0.24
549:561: 0.00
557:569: 0.03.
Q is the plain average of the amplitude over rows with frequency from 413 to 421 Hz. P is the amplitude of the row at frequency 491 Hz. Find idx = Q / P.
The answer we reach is 0.96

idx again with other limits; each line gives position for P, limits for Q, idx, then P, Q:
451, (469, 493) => 1.22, 0.9558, 1.17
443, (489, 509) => 1.08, 1.071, 1.15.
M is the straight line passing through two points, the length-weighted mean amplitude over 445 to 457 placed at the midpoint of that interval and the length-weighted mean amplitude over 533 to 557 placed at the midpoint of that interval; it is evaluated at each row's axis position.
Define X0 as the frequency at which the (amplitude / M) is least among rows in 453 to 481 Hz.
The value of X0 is 455 Hz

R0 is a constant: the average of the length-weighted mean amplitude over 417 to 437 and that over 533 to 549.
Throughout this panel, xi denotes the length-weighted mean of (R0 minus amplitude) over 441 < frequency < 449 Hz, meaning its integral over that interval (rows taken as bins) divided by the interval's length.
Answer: 0.074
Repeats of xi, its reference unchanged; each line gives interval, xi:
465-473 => 0.026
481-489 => -0.052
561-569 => -0.075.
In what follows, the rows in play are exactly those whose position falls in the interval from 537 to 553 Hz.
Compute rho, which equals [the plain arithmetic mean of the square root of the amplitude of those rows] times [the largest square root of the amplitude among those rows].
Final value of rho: 1.17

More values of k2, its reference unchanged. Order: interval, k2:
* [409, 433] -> 0.58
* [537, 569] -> 0.77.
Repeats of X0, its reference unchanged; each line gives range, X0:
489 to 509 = 507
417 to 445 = 431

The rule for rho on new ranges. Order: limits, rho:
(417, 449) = 1.09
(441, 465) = 1.03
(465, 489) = 1.17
